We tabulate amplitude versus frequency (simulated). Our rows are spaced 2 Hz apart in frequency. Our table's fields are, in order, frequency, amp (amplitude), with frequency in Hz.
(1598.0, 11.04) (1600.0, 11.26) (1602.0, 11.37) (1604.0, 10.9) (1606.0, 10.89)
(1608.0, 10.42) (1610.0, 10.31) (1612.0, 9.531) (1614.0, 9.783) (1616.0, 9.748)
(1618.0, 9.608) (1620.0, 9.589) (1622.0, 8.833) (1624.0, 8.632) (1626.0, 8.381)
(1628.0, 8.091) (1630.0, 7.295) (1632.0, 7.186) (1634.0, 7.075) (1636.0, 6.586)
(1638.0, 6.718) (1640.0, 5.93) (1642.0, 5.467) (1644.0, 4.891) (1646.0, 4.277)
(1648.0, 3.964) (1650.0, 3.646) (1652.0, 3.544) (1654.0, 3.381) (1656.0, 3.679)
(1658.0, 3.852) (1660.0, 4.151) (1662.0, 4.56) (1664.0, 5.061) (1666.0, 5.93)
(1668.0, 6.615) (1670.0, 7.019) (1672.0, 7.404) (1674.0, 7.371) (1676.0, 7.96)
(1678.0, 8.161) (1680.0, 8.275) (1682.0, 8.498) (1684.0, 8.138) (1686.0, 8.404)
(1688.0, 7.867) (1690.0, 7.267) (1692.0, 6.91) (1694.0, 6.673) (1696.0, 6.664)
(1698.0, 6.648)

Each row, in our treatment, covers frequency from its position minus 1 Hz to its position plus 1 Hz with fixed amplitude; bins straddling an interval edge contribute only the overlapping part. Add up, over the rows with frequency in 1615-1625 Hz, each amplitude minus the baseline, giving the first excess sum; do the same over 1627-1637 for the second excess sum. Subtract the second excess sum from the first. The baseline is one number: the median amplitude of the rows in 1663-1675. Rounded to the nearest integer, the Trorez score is 10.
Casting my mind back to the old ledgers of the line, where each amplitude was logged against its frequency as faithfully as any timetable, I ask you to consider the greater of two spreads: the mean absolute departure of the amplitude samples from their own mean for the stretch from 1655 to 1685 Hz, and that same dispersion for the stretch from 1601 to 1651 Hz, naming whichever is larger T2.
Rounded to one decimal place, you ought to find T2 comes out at 2.0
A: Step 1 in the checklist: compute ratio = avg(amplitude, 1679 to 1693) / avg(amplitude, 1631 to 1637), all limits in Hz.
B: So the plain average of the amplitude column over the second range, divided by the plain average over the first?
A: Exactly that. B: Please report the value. 1.1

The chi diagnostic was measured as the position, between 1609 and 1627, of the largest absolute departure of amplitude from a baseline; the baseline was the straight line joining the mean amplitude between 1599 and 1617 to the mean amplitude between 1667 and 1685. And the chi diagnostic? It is 1626.0 Hz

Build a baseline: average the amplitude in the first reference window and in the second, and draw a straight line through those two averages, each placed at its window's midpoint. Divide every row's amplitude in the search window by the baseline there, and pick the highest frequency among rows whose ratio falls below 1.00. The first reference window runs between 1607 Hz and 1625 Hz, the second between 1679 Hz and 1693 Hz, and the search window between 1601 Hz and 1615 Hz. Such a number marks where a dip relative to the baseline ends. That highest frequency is 1612.0 Hz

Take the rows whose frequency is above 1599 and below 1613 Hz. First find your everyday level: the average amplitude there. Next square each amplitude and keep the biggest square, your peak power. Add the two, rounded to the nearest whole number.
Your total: 140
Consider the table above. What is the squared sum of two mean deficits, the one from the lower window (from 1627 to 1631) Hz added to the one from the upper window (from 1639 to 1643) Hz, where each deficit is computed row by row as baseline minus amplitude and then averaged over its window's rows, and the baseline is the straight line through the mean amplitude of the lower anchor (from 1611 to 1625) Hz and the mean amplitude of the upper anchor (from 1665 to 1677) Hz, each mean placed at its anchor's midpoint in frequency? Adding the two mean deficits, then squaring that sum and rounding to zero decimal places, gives 15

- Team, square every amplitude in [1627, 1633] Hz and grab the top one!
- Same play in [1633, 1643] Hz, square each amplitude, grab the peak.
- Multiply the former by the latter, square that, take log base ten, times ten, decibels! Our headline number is 70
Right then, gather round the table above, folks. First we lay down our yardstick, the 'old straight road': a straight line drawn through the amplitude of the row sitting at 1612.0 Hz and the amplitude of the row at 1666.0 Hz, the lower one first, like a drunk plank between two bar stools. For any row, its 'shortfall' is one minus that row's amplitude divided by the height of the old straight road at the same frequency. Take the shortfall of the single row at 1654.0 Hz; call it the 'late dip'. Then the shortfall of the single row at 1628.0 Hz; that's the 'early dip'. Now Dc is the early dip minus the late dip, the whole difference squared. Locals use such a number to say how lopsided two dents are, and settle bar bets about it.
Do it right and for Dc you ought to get 0.21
